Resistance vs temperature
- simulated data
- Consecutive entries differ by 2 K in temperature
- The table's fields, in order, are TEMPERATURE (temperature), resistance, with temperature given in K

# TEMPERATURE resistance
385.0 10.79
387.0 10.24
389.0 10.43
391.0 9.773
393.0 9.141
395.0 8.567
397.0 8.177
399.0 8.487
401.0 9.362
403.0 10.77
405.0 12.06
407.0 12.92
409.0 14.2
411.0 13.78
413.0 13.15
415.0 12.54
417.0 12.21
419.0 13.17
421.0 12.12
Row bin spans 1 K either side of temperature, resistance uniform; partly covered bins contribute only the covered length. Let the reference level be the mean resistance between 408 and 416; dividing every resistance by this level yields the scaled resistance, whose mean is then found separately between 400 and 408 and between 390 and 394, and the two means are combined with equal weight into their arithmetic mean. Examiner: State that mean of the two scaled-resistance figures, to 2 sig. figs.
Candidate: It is 0.77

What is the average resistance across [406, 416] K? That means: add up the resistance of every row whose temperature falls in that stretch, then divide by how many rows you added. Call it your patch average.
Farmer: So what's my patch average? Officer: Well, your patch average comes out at 13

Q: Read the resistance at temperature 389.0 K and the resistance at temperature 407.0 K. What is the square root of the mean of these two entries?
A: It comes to 3.42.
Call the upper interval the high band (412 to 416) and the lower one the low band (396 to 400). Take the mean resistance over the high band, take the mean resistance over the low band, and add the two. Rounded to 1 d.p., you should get 21.2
